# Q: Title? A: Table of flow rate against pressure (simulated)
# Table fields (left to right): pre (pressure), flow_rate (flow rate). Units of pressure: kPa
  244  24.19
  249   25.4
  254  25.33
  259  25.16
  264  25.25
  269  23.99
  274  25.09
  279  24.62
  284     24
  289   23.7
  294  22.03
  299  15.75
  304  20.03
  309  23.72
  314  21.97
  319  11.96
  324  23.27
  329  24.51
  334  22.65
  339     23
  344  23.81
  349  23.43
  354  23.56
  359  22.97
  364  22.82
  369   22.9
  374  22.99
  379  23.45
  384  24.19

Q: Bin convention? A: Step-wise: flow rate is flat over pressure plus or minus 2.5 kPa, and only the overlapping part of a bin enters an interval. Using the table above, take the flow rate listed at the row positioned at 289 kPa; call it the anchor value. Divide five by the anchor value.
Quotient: 0.211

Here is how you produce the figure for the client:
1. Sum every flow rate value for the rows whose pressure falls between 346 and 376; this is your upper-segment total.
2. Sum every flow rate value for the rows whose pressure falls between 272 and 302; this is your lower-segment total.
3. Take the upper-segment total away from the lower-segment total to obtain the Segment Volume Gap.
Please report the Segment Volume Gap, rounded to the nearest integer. -3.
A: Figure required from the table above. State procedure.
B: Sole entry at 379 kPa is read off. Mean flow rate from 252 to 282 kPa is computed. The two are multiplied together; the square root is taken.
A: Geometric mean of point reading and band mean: 24.2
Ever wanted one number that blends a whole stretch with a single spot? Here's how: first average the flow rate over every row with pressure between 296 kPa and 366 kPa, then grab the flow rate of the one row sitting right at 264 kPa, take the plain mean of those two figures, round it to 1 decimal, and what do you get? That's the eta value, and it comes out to 23.5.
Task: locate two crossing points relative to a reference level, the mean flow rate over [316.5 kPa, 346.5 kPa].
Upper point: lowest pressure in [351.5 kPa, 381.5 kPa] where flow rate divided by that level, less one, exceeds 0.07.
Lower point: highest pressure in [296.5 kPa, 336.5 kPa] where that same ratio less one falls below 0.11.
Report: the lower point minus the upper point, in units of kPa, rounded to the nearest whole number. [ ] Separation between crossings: -20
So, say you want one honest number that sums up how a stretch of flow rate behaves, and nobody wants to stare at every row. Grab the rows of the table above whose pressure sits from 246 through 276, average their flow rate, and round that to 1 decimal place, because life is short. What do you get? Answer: 25.0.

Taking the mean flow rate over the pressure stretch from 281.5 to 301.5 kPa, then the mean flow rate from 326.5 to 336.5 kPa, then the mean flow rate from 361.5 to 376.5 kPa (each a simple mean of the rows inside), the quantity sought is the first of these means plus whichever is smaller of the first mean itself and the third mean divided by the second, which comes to 22.3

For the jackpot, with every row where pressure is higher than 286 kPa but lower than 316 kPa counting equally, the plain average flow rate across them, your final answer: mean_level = 21.2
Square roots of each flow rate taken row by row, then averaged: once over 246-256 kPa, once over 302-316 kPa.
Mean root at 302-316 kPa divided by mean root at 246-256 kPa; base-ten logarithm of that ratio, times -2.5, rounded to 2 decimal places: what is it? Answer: 0.08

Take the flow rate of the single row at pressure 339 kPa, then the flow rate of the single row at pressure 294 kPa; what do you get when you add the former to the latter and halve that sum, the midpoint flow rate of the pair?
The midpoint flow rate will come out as 22.5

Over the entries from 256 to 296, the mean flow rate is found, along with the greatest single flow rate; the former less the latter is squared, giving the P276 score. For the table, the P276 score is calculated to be 1.0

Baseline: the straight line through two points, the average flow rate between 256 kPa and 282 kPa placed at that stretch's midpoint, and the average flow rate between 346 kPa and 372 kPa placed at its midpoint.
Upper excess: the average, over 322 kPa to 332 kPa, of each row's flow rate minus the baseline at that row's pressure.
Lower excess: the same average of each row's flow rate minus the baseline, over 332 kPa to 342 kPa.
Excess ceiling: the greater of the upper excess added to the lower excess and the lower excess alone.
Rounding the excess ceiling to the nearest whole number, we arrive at -1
